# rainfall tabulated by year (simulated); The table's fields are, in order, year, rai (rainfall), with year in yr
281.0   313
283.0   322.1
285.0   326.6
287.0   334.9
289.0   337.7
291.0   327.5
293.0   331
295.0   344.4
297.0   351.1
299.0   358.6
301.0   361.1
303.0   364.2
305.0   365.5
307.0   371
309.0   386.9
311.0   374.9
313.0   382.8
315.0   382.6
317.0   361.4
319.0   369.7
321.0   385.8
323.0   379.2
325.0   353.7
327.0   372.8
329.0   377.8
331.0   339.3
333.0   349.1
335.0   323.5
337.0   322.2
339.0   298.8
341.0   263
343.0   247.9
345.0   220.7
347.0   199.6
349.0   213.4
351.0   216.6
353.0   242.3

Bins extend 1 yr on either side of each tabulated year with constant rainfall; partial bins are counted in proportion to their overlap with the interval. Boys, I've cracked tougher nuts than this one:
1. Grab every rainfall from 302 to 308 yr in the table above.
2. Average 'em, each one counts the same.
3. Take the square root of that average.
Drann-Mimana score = 19.2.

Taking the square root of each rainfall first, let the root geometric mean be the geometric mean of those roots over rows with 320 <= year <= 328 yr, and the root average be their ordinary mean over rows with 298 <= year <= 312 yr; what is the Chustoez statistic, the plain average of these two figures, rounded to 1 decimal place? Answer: 19.3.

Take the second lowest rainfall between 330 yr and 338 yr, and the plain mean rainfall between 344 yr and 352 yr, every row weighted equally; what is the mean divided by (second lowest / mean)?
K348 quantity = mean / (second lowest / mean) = 140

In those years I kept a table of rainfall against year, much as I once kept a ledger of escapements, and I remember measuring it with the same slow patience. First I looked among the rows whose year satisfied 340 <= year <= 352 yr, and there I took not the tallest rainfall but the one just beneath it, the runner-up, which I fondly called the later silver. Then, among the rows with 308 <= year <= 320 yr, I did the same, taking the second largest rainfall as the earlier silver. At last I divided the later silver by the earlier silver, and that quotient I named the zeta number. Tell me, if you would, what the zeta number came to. 0.65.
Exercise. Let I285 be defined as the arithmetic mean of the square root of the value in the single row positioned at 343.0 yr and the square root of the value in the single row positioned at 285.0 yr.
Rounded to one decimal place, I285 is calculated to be 16.9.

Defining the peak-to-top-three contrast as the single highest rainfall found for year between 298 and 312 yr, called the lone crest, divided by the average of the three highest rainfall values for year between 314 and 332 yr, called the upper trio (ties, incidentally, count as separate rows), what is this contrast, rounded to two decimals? 1.01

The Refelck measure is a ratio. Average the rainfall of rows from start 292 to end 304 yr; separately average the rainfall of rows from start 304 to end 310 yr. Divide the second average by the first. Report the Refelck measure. 1.06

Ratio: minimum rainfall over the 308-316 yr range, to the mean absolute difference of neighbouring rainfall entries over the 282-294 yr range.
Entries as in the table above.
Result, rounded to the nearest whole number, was 64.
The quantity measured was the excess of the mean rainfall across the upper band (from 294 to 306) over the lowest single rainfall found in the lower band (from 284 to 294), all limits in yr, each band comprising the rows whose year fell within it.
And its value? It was 31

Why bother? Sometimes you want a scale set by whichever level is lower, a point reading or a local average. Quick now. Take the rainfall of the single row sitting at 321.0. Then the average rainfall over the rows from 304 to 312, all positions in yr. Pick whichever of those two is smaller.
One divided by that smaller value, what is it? 0.0027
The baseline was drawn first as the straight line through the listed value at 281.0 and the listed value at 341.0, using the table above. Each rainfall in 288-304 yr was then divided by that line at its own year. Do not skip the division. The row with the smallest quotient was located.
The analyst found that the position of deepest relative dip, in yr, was 291.0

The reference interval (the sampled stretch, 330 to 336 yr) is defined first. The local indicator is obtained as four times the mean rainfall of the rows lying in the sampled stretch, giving 1349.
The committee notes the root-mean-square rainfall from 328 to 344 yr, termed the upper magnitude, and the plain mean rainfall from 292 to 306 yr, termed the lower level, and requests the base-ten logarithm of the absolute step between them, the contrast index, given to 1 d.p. 1.6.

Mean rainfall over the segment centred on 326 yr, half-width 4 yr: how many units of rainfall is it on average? 371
